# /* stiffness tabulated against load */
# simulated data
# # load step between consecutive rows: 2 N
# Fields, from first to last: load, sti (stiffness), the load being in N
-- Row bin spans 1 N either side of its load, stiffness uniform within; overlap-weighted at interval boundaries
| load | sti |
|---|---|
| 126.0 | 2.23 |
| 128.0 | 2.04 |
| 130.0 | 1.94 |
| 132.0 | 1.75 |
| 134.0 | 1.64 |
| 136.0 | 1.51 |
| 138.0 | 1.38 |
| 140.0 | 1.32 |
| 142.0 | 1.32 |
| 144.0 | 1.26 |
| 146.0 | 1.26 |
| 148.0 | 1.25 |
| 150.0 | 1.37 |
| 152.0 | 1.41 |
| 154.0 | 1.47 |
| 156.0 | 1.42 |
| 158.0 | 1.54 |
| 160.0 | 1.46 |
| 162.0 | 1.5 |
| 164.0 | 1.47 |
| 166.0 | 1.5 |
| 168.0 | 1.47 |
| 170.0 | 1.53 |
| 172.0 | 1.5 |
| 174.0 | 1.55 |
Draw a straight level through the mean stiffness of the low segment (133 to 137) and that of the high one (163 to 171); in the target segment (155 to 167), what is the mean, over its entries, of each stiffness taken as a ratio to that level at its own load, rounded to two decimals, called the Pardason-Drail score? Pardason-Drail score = 0.98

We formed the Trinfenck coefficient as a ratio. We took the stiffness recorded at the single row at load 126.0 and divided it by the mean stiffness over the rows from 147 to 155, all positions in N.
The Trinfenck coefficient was 1.6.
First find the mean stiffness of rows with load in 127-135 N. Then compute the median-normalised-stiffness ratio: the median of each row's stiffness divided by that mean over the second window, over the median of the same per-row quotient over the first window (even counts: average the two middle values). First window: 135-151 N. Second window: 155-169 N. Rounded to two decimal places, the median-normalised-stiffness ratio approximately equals 1.11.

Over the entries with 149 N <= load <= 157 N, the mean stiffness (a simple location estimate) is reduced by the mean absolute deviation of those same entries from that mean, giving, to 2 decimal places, 1.39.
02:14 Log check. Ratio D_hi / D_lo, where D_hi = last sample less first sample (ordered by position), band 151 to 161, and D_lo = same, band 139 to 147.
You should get -0.83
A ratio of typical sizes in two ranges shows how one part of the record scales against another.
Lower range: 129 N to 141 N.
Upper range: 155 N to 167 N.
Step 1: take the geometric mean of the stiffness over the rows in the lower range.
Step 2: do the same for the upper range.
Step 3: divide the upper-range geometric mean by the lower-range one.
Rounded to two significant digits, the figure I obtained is 0.94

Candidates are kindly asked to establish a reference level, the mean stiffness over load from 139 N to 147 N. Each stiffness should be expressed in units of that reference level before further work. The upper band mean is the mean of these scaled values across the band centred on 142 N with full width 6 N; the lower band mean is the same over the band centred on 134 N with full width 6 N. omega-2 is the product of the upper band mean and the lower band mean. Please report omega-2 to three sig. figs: 1.28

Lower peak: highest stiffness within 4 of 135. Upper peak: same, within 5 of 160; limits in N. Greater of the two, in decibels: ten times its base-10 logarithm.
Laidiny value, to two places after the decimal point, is 2.43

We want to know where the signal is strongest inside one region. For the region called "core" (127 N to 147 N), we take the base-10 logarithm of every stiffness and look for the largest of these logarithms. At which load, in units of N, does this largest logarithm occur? 128.0 N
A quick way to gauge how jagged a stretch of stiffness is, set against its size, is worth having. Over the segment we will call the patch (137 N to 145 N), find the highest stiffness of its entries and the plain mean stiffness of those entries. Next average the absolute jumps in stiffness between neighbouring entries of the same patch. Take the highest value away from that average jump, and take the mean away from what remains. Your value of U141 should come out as -2.66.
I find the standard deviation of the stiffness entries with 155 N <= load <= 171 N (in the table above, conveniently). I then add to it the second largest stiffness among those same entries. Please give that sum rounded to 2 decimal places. 1.57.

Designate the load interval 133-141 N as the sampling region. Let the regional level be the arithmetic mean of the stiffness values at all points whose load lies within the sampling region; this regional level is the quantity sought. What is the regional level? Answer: 1.46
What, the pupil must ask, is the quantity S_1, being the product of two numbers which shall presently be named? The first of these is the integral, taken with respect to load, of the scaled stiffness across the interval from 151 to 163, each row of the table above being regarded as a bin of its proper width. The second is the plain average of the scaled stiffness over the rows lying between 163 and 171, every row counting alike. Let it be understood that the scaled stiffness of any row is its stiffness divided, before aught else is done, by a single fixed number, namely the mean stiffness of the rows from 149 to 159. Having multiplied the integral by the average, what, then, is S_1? 13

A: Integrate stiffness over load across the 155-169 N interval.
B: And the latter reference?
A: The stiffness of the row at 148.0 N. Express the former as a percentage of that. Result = 1658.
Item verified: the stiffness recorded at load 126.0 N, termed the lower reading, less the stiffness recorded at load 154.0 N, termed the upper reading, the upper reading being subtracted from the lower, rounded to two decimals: 0.76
